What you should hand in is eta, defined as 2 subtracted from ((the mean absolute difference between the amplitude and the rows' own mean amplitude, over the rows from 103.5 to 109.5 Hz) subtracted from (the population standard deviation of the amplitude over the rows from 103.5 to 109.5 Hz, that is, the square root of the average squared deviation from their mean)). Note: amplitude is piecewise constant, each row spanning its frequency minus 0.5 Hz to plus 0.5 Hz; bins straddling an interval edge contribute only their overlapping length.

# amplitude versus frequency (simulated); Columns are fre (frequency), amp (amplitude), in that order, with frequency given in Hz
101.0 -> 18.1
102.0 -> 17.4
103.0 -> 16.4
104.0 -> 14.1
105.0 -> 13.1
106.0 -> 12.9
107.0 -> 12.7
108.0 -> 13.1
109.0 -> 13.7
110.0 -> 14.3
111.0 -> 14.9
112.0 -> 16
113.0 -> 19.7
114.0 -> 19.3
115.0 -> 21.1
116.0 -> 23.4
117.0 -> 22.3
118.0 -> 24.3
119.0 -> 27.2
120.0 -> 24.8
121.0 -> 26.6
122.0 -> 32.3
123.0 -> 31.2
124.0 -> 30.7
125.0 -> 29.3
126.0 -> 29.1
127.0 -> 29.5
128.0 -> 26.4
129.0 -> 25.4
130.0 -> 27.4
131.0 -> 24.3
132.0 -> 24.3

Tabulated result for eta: -1.94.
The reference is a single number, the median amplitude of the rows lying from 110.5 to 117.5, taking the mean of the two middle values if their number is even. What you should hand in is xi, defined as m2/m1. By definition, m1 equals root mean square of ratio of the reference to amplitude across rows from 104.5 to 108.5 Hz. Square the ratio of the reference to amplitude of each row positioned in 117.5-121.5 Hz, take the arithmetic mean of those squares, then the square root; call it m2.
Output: 0.5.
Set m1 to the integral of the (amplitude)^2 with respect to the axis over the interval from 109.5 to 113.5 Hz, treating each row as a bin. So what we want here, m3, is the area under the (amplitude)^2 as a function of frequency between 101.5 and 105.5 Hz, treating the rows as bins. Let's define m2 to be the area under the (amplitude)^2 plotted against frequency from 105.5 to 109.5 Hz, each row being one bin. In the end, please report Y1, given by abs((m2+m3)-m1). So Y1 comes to 559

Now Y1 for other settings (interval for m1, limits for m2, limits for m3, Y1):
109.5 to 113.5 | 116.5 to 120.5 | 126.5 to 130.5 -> 4335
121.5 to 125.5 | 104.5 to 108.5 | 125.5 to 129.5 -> 88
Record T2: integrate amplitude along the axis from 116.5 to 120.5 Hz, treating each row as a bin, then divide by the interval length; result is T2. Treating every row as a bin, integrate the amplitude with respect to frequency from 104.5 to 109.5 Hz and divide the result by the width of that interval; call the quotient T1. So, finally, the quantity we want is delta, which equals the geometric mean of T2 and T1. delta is 18.0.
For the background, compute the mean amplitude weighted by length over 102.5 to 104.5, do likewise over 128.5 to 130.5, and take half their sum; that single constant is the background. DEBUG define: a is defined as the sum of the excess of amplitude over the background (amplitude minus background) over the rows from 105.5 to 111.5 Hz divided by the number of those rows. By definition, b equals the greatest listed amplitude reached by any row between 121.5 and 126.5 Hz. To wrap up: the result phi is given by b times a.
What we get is -233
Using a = -7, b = 32.3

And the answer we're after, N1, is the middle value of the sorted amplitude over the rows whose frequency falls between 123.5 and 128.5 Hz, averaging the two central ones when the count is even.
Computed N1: 29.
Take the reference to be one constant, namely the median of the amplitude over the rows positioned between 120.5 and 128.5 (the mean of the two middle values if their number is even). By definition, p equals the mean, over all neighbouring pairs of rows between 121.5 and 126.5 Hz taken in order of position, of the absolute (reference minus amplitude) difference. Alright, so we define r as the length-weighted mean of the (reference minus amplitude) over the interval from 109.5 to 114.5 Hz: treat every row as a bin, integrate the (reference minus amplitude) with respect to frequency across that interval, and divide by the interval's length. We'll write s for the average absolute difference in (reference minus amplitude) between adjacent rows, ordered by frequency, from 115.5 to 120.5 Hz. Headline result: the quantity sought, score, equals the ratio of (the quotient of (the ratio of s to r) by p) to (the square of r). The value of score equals 0.0013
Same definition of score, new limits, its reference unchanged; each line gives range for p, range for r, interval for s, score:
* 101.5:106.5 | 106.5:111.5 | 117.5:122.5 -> 0.0007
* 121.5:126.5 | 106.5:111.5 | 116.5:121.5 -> 0.0007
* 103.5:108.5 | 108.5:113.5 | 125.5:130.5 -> 0.0014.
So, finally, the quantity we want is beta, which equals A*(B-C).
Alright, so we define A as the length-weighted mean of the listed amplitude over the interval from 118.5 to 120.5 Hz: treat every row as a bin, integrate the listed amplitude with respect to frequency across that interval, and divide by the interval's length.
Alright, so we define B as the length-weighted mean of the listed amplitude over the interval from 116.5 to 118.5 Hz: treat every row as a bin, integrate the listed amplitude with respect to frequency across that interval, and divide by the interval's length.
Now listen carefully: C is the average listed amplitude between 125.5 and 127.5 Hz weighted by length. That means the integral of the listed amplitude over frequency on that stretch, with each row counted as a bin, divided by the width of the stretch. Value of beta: -156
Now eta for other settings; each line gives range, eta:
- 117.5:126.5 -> -1.70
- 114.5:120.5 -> -1.65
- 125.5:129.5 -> -1.96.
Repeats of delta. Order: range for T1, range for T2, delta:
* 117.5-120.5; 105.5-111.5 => 18.6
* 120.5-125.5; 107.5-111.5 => 20.5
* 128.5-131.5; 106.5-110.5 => 18.6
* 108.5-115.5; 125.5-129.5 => 21.7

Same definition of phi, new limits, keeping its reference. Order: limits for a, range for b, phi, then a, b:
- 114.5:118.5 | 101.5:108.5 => 34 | 2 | 17.4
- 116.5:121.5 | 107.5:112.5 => 67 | 4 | 16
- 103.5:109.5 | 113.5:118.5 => -184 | -8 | 24.3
